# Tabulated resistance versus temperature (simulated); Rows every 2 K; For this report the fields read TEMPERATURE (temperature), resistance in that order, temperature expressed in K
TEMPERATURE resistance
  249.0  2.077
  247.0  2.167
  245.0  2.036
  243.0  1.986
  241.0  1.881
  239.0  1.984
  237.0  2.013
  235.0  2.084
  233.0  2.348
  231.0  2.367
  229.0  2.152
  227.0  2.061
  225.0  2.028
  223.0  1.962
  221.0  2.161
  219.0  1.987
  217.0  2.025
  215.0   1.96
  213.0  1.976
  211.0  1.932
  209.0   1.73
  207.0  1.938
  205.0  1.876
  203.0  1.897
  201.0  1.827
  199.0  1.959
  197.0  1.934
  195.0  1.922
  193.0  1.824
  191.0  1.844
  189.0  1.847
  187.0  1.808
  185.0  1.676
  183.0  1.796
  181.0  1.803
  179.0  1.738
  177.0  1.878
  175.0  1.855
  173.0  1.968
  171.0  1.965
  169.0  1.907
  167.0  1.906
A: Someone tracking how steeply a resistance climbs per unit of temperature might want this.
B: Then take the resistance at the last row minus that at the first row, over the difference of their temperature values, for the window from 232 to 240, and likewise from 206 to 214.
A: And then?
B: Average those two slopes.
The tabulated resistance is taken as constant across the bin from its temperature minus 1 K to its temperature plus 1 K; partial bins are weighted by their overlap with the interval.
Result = -0.027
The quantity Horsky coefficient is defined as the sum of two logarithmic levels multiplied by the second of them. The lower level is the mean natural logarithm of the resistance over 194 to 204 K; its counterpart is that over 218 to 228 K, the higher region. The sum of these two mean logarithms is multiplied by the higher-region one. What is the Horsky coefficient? 0.967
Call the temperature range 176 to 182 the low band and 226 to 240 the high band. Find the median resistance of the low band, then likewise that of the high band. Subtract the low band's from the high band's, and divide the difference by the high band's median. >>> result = 0.13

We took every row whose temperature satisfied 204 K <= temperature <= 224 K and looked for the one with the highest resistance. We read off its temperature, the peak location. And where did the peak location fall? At 221.0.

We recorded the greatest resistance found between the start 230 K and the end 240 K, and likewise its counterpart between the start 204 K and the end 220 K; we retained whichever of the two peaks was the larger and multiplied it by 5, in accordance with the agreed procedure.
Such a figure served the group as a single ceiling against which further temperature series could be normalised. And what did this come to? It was 11.8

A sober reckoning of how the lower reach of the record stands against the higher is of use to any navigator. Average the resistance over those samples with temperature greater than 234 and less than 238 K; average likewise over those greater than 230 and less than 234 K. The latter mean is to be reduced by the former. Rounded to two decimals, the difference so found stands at 0.31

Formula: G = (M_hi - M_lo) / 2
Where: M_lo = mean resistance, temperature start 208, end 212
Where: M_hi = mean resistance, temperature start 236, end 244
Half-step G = 0.07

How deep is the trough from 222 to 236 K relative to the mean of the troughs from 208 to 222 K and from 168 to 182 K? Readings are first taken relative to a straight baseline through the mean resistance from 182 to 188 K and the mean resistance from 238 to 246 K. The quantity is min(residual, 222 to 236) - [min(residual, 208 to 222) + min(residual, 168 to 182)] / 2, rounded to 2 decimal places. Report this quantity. 0.12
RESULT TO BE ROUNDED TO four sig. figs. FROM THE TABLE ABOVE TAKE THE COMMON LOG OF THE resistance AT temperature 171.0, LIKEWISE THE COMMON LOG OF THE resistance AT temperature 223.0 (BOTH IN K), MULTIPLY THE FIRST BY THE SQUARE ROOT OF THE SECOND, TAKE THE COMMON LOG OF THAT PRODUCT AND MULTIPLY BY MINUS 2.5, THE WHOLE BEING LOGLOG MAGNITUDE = 1.998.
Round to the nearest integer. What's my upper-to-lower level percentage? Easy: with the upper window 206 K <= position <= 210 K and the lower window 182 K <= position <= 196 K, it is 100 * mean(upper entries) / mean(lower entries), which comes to 101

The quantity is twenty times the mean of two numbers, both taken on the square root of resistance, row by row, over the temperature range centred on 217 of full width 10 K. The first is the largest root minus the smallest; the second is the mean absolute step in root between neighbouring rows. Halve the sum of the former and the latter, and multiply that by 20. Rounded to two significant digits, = 0.96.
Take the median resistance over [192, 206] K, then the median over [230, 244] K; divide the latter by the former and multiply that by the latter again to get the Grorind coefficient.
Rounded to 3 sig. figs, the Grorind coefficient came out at 2.14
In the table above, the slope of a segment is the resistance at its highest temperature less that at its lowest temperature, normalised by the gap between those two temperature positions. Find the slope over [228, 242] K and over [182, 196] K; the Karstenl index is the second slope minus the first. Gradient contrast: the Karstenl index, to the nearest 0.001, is 0.033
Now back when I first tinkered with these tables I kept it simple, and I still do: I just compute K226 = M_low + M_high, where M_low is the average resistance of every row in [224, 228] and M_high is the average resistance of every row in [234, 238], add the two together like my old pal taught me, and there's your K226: 4.09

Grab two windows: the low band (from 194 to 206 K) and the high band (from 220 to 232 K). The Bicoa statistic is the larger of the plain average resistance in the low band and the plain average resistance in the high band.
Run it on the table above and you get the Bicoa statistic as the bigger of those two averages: 2.12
